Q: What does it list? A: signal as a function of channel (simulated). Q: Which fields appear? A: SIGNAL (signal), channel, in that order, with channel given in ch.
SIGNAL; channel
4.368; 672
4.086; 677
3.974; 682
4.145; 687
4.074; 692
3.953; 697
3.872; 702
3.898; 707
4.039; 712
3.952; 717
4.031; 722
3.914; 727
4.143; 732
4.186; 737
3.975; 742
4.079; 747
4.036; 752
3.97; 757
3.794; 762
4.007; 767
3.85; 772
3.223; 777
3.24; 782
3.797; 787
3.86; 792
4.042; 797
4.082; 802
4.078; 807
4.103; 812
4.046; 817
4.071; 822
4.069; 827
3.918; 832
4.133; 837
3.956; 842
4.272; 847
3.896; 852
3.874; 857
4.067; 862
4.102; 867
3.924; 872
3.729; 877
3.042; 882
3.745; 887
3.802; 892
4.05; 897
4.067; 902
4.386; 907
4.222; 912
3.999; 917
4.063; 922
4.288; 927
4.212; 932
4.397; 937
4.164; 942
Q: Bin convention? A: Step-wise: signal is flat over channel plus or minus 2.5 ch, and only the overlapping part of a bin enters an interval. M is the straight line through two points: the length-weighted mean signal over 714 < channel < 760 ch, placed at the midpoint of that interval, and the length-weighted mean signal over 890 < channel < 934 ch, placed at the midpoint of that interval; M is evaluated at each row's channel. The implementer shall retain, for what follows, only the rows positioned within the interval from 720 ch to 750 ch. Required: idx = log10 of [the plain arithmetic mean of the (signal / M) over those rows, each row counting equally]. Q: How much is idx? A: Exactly 0.003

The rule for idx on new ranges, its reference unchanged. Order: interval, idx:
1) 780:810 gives -0.023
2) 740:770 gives -0.007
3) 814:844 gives -0.005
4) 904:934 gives 0.007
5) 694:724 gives -0.006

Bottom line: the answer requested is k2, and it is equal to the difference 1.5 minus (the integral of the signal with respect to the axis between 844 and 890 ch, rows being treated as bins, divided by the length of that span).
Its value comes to -2.35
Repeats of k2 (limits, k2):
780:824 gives -2.43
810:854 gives -2.55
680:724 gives -2.49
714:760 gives -2.53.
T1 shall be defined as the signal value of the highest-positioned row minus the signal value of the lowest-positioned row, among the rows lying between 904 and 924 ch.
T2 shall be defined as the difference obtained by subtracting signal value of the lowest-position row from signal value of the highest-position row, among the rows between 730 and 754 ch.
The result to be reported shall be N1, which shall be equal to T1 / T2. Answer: 3.0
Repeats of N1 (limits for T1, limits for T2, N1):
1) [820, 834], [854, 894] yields 2.1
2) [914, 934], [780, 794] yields 0.3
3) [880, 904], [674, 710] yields -5.5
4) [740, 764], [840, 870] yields -1.2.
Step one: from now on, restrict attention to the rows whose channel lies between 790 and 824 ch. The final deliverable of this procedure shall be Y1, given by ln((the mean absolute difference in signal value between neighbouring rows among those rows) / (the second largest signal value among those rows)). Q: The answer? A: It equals -4.3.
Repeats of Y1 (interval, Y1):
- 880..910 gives -2.7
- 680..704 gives -3.6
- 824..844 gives -3.1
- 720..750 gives -3.4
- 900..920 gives -2.9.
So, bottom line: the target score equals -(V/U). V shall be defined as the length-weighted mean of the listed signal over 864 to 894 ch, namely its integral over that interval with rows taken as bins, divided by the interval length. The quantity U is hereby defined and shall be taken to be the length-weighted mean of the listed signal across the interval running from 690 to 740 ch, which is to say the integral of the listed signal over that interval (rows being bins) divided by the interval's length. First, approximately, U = 4.01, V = 3.73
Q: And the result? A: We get -0.93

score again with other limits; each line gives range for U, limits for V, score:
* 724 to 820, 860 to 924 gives -1.00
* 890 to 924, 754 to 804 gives -0.93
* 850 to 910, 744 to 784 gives -0.97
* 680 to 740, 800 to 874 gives -1.01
